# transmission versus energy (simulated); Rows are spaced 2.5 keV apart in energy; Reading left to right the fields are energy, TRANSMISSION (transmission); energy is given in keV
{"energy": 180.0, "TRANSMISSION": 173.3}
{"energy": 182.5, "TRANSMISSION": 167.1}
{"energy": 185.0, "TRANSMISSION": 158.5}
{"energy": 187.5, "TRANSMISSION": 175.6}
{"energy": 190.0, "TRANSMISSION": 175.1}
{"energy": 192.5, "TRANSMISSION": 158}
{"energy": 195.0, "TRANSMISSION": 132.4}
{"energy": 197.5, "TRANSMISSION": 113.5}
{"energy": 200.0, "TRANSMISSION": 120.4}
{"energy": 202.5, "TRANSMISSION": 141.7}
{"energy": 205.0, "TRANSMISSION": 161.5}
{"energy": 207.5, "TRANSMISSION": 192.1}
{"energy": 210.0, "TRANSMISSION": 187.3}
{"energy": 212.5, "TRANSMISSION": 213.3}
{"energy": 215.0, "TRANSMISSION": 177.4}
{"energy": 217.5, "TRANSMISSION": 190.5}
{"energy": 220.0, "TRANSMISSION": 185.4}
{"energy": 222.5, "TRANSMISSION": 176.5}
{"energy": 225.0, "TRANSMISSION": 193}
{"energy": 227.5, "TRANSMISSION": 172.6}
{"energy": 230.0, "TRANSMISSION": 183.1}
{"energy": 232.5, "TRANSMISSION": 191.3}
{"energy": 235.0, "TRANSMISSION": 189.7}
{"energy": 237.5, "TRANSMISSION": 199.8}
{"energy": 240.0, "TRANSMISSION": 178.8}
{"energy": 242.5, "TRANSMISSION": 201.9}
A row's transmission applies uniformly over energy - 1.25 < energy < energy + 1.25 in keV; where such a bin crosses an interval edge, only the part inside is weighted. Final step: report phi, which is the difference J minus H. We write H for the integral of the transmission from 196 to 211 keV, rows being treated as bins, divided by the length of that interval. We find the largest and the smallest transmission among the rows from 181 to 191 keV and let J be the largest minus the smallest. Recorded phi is -135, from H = 152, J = 17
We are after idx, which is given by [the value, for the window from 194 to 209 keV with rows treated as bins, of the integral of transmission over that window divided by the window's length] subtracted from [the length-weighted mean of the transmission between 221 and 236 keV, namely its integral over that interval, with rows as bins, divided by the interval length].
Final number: 40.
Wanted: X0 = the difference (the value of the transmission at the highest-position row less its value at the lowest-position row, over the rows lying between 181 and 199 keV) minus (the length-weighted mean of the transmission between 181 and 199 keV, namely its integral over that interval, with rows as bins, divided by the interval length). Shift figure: -208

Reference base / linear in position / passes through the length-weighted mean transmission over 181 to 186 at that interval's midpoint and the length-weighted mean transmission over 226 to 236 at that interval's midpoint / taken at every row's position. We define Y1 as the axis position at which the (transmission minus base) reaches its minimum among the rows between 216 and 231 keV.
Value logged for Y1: 227.5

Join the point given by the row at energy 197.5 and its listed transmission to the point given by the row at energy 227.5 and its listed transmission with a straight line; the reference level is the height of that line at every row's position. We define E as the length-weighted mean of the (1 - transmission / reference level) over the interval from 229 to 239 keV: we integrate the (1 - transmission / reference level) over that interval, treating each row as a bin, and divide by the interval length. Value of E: -0.03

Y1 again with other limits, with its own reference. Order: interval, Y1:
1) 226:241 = 227.5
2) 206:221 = 215.0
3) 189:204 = 197.5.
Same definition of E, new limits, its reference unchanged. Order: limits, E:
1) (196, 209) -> -0.18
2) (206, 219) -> -0.34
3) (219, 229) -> -0.10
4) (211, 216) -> -0.35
